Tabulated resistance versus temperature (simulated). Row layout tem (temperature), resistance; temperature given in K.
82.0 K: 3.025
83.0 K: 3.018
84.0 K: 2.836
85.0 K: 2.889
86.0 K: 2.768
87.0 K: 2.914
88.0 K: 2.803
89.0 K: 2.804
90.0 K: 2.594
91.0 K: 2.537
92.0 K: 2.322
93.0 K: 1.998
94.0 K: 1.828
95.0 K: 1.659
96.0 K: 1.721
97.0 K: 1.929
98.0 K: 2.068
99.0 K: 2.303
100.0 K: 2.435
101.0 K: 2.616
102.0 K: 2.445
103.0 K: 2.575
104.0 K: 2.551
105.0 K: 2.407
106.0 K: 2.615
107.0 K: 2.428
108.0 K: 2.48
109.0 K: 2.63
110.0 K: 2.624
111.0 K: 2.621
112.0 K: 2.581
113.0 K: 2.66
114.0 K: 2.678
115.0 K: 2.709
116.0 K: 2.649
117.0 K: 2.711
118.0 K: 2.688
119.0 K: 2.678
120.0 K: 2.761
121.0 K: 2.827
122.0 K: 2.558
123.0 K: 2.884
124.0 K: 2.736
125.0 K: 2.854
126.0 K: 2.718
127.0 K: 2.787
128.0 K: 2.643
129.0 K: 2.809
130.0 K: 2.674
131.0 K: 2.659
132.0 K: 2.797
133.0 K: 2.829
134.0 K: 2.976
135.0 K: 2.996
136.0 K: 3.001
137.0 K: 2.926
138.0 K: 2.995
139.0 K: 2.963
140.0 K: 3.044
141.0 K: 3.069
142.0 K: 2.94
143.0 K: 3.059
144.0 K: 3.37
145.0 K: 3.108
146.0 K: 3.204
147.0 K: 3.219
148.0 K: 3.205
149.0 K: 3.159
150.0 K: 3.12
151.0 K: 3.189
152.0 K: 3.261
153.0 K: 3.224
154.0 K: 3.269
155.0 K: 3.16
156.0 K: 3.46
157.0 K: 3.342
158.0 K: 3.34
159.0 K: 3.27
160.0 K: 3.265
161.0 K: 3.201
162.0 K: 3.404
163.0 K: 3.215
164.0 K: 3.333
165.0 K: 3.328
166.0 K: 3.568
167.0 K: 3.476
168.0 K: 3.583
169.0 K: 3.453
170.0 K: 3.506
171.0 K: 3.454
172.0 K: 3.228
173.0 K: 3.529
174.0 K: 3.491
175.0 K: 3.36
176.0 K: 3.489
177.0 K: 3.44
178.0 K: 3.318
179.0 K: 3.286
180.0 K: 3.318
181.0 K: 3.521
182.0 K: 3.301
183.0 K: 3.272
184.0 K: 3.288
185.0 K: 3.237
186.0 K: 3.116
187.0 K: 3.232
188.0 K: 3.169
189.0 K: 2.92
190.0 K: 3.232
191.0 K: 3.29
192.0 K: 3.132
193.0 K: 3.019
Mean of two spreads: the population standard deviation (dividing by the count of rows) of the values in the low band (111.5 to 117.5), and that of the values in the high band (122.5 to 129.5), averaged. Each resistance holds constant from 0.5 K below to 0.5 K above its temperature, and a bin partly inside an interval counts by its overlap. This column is 0.06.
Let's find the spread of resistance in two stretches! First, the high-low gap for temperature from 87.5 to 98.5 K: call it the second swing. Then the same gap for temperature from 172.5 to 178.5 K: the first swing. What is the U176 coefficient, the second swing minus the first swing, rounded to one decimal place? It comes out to 0.9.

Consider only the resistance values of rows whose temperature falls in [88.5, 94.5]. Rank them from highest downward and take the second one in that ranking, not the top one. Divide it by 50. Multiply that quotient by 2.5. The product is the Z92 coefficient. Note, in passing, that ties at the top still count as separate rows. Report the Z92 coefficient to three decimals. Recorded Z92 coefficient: 0.130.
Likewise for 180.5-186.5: 0.165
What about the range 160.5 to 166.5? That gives 0.170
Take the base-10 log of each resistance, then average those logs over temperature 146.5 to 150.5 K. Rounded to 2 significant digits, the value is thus 0.50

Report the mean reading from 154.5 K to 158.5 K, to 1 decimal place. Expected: 3.3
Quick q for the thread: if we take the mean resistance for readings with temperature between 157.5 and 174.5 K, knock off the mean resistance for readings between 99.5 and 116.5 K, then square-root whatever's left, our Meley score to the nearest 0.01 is 0.91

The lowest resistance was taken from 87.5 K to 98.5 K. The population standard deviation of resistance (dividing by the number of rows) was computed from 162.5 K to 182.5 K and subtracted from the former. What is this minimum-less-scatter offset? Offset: 1.5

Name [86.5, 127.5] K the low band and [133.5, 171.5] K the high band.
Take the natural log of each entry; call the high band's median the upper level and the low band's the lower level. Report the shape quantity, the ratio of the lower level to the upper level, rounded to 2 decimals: 0.82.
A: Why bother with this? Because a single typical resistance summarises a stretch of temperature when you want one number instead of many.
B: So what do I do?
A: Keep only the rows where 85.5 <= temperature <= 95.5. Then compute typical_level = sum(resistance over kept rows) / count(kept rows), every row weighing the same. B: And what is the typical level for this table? 2.4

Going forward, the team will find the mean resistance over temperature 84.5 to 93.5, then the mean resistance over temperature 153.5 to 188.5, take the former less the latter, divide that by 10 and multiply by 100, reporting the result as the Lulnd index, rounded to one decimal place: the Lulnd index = -7.2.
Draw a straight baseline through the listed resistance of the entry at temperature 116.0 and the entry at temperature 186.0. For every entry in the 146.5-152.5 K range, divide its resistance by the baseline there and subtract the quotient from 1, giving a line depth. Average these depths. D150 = -0.111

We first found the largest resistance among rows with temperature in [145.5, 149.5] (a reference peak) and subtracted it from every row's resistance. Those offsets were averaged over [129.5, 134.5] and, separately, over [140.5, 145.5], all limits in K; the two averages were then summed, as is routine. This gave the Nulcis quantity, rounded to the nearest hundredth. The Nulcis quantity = -0.54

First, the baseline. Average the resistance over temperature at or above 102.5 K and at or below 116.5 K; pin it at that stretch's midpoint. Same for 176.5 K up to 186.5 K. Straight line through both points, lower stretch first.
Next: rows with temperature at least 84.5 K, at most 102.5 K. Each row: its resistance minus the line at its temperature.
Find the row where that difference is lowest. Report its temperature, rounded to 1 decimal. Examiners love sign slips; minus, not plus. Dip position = 95.0 K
